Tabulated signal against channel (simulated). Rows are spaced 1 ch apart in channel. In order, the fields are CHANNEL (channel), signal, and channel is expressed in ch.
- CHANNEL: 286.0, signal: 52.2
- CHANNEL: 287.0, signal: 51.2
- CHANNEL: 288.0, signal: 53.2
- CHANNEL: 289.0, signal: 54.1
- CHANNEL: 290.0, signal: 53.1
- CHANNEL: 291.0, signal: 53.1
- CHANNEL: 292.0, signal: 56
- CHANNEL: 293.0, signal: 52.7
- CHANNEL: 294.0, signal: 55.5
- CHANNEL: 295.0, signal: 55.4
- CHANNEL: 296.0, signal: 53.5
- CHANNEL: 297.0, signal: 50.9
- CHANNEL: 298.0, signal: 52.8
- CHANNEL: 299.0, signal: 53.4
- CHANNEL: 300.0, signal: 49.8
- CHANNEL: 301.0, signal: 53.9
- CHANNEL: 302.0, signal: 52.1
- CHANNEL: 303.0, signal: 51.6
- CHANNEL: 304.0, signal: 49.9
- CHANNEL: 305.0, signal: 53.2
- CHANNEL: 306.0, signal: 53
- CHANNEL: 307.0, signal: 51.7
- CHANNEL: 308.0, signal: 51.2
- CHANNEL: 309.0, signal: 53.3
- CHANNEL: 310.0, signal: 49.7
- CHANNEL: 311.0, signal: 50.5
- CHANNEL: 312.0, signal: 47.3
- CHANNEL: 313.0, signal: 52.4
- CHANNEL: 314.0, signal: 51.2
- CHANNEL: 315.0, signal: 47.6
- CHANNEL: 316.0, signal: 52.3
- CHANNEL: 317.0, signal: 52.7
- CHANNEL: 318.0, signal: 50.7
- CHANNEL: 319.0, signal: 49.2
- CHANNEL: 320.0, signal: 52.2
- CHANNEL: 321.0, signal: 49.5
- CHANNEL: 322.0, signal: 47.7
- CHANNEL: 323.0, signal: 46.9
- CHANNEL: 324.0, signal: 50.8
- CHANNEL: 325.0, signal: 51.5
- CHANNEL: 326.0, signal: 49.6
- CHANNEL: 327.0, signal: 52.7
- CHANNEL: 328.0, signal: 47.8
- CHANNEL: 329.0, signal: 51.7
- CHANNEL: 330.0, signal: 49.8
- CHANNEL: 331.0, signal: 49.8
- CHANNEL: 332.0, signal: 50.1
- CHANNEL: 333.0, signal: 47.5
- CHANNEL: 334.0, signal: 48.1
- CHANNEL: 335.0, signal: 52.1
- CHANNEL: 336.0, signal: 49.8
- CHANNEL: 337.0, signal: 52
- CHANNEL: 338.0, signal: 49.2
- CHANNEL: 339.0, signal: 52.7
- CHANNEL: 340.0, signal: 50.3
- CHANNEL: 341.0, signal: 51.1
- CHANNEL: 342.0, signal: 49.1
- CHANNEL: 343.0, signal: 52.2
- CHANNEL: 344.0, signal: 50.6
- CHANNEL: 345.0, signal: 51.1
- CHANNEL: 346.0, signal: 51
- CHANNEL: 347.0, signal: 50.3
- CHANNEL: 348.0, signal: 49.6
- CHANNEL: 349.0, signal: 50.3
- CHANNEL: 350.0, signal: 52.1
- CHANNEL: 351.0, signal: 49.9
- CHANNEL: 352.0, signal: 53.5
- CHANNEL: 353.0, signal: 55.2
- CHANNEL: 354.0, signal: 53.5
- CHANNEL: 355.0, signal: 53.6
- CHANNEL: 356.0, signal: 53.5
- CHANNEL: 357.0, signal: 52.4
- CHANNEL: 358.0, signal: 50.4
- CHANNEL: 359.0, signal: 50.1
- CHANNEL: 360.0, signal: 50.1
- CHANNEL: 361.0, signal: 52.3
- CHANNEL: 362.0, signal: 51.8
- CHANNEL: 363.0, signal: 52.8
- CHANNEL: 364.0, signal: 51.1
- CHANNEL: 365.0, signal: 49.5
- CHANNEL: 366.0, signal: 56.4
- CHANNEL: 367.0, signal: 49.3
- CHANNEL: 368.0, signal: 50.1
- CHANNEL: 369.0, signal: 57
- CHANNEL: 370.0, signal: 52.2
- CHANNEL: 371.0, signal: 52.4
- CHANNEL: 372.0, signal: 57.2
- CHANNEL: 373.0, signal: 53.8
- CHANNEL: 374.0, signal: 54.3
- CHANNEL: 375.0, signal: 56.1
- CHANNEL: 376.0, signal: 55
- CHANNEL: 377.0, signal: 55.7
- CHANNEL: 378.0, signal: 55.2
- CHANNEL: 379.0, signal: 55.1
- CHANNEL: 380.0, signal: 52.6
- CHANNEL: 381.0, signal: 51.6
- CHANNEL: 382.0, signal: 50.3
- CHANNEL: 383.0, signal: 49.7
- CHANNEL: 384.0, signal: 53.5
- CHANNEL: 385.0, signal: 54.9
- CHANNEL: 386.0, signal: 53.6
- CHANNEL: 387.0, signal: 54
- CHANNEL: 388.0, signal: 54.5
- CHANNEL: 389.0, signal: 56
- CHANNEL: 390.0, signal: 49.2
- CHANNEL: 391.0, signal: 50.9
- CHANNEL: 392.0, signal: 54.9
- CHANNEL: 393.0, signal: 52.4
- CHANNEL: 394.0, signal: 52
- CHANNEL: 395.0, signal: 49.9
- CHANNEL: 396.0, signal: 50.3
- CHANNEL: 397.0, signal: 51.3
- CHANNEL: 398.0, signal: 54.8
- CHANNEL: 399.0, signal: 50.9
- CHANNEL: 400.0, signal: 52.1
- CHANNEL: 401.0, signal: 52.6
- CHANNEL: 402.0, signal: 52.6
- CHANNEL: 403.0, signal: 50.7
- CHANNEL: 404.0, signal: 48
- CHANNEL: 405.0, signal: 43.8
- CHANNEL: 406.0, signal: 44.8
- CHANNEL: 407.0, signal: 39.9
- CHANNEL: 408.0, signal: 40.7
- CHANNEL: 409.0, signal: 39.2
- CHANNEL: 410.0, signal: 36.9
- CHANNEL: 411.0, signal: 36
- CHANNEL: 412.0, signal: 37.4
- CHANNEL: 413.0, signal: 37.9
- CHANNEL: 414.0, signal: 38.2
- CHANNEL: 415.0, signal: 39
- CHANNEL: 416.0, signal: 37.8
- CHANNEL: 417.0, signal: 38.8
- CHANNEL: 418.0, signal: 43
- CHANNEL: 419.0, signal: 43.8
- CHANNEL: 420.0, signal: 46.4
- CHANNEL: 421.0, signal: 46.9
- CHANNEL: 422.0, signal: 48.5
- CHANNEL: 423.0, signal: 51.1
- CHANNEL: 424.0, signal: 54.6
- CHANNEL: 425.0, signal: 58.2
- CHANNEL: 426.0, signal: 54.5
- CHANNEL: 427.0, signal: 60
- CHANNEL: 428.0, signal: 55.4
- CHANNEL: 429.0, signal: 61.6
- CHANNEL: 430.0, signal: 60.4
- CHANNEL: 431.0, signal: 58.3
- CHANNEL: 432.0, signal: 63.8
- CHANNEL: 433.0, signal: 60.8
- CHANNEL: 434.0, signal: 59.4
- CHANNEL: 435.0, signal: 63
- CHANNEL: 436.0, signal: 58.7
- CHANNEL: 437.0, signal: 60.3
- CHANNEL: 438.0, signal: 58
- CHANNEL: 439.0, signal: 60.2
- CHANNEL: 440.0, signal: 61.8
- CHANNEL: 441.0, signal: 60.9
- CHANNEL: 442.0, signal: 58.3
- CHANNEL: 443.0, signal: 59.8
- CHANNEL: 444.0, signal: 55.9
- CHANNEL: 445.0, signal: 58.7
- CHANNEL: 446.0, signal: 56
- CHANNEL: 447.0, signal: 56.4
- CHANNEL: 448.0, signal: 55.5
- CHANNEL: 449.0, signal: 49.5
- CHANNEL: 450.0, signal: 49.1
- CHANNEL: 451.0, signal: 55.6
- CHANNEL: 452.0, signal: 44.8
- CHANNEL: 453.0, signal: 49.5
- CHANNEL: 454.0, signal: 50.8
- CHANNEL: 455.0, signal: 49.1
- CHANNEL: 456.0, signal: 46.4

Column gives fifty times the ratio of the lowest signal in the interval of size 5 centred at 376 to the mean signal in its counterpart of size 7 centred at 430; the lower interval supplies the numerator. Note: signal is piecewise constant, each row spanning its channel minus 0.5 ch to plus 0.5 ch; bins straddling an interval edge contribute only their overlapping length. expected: 45.2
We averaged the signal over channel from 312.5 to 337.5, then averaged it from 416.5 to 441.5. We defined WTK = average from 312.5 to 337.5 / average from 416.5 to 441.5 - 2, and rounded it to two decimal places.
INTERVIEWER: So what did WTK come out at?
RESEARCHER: -1.10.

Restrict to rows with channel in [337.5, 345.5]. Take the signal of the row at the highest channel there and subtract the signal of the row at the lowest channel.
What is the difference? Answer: 1.9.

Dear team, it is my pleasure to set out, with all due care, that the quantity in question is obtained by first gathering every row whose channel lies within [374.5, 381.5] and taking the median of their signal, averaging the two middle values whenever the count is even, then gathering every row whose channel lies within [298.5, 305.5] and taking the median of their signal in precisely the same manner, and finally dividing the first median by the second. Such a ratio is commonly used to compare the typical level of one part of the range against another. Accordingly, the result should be 1.06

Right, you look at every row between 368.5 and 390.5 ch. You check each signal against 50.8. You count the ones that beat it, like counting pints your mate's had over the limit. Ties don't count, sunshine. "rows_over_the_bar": 19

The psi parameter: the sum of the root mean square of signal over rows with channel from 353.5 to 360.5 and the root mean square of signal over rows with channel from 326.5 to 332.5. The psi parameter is 102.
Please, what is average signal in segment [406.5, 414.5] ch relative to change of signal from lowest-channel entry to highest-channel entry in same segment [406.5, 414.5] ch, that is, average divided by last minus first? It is -23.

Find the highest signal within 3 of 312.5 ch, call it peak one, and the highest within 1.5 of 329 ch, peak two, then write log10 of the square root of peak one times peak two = 1.72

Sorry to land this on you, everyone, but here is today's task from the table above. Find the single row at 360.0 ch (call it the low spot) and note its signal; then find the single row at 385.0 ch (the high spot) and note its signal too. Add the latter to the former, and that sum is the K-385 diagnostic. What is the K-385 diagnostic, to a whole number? 105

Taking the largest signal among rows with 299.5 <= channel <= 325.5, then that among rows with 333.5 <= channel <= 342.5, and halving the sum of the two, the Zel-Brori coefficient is 53.3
